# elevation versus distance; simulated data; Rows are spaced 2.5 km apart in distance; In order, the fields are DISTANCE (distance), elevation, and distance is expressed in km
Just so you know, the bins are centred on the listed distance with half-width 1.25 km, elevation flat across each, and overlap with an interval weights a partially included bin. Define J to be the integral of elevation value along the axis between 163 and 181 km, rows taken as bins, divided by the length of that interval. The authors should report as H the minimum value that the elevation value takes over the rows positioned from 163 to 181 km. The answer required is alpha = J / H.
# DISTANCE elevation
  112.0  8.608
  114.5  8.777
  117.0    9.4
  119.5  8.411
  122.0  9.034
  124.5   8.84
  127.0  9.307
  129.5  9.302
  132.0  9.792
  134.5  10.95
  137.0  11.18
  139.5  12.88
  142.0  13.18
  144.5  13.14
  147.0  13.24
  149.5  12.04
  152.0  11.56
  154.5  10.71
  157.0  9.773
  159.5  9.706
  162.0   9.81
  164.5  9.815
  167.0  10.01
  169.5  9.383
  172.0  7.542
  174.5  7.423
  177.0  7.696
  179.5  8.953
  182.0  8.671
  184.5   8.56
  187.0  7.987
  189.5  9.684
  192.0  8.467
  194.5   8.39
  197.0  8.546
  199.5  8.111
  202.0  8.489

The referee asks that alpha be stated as 1.17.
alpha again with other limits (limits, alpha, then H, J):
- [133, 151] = 1.13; 10.95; 12.3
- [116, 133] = 1.09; 8.411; 9.1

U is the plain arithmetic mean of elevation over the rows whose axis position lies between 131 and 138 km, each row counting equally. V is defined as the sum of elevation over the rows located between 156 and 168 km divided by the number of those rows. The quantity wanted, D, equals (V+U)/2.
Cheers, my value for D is 10.2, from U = 10.6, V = 9.8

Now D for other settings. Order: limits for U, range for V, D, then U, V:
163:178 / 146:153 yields 10.5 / 8.6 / 12.3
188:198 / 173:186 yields 8.5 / 8.8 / 8.3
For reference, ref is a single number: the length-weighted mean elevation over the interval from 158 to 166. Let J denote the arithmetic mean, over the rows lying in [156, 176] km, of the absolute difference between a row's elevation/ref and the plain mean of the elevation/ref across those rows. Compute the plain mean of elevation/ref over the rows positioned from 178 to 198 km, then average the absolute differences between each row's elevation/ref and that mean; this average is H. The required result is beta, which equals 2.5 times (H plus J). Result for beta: 0.30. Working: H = 0.03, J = 0.09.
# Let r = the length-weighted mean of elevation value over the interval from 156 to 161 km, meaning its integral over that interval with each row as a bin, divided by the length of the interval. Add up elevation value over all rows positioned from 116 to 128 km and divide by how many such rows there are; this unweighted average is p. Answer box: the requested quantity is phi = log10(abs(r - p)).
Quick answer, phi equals -0.13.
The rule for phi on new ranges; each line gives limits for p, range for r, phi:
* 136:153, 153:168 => 0.39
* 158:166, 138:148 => 0.52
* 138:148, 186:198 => 0.65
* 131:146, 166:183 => 0.53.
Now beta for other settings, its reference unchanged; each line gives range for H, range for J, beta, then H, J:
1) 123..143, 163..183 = 0.57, 0.14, 0.09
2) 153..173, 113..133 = 0.23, 0.06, 0.03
